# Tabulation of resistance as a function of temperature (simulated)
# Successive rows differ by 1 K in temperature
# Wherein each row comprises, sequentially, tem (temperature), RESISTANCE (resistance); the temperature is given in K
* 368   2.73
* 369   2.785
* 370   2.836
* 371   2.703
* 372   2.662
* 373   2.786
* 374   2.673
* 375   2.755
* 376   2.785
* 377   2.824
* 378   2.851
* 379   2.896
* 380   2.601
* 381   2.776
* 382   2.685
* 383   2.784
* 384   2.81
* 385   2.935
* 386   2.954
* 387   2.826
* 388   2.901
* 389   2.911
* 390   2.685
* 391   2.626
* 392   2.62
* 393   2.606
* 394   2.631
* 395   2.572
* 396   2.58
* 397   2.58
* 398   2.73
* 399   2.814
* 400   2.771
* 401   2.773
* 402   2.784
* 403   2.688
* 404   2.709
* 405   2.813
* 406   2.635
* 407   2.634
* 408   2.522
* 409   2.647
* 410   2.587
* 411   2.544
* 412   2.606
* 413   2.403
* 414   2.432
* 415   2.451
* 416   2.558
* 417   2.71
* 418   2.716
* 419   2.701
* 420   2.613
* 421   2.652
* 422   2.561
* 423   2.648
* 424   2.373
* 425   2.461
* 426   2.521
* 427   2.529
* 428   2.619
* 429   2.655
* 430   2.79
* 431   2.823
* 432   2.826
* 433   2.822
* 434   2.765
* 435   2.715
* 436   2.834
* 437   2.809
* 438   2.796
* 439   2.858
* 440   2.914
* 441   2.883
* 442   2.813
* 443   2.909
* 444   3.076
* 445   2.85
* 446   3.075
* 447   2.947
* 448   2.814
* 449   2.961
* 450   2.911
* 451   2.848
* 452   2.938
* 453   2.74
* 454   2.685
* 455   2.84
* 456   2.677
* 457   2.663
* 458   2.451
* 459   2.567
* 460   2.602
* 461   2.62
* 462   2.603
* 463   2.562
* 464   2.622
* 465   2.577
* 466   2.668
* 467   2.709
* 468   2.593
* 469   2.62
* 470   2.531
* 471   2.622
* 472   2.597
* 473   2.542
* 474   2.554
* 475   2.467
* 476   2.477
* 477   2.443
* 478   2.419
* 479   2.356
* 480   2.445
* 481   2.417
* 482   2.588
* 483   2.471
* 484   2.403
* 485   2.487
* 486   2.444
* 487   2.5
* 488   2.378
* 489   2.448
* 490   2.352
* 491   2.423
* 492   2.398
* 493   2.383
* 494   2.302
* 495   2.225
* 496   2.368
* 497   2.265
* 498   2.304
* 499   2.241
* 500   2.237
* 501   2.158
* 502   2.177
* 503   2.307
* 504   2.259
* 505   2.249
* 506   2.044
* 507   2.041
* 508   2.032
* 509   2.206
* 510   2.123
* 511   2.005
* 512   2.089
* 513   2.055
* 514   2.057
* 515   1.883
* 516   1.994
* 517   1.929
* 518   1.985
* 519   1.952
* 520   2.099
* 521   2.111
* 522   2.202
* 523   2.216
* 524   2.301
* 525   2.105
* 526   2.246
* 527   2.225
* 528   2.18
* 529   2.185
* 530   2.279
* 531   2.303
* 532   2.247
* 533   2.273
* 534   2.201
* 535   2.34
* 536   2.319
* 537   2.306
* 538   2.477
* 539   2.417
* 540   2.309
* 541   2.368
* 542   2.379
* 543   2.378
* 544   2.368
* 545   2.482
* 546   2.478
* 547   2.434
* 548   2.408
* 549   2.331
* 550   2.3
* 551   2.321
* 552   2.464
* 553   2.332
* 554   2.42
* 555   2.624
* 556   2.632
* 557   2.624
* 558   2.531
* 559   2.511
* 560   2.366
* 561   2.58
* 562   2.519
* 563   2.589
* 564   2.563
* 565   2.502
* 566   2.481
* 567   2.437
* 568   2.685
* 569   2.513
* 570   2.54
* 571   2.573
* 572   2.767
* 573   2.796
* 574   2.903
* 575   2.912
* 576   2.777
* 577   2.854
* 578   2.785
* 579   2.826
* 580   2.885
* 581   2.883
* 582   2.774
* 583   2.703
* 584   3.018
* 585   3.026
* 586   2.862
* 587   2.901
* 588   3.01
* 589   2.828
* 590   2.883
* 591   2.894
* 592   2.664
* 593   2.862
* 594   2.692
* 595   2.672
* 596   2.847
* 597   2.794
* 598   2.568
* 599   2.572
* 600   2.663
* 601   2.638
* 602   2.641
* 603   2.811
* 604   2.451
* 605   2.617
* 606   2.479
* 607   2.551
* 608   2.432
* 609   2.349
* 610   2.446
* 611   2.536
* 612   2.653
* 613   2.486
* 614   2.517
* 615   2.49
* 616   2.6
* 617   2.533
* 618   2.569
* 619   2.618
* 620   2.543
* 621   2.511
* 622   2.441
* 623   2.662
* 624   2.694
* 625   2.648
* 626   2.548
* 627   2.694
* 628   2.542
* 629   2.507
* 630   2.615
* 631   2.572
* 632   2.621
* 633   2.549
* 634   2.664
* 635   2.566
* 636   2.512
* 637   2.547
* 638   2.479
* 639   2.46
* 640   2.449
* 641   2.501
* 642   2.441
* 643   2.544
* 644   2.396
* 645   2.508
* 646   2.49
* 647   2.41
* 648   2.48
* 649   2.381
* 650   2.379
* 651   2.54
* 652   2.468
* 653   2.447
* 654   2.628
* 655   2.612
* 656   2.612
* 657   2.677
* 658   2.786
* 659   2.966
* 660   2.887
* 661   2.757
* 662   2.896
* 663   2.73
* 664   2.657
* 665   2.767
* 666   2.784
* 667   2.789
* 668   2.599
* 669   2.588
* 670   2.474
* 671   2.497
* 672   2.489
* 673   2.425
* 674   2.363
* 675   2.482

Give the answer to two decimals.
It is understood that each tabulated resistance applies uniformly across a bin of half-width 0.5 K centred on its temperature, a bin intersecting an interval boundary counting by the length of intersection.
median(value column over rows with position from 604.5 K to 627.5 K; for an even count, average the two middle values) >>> 2.54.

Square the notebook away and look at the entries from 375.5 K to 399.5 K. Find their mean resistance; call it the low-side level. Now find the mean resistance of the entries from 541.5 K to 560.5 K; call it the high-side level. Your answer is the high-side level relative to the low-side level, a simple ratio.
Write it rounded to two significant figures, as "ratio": 0.89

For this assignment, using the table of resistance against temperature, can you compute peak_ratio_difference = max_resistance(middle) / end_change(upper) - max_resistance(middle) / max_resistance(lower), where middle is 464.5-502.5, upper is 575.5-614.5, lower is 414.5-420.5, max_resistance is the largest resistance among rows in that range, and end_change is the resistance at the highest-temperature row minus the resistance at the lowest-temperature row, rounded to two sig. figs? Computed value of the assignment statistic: -11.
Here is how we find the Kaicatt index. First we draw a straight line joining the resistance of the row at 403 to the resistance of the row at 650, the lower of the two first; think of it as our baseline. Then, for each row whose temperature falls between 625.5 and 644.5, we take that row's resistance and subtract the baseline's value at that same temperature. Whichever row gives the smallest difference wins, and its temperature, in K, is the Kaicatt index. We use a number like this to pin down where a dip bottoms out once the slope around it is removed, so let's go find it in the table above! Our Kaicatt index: 644 K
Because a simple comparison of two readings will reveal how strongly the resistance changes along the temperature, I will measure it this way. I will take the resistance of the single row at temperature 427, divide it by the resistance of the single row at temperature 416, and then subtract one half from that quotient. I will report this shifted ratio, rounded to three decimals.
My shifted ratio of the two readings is 0.489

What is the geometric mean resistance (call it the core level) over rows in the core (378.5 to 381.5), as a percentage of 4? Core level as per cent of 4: 69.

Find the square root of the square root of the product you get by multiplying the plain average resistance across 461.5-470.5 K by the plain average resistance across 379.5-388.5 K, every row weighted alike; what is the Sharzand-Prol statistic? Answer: 1.65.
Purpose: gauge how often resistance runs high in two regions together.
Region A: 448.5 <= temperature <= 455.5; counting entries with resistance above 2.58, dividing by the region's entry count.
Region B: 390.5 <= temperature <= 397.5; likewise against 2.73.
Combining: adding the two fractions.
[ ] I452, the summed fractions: 1.00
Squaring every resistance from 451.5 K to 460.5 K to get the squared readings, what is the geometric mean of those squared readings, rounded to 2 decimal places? 7.19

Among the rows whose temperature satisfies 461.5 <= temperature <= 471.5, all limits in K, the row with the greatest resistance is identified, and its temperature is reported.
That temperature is 467 K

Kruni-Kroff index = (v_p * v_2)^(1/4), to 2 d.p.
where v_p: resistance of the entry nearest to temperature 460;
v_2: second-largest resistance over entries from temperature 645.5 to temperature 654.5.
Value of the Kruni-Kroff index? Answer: 1.60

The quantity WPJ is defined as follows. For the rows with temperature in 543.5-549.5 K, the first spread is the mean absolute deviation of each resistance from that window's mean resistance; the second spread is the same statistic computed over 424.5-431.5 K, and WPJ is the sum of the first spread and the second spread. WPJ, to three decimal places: 0.157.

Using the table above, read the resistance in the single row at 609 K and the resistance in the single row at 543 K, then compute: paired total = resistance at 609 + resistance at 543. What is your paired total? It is 4.73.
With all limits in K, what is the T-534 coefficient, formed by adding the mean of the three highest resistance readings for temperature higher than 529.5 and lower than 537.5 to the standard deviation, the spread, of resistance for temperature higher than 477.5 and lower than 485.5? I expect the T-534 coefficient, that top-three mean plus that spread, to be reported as 2.39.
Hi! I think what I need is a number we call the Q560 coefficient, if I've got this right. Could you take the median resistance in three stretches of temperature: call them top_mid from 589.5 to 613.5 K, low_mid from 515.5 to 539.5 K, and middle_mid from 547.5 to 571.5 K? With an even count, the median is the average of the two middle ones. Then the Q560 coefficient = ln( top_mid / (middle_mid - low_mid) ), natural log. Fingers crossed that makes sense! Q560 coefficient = 2.2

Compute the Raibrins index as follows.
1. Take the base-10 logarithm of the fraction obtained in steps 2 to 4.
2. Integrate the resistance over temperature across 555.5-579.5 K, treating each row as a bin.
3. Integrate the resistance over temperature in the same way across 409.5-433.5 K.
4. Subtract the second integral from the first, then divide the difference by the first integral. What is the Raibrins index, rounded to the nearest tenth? -2.0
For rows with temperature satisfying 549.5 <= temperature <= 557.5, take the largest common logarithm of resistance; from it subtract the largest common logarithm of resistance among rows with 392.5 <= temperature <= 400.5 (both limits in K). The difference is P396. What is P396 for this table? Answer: -0.029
